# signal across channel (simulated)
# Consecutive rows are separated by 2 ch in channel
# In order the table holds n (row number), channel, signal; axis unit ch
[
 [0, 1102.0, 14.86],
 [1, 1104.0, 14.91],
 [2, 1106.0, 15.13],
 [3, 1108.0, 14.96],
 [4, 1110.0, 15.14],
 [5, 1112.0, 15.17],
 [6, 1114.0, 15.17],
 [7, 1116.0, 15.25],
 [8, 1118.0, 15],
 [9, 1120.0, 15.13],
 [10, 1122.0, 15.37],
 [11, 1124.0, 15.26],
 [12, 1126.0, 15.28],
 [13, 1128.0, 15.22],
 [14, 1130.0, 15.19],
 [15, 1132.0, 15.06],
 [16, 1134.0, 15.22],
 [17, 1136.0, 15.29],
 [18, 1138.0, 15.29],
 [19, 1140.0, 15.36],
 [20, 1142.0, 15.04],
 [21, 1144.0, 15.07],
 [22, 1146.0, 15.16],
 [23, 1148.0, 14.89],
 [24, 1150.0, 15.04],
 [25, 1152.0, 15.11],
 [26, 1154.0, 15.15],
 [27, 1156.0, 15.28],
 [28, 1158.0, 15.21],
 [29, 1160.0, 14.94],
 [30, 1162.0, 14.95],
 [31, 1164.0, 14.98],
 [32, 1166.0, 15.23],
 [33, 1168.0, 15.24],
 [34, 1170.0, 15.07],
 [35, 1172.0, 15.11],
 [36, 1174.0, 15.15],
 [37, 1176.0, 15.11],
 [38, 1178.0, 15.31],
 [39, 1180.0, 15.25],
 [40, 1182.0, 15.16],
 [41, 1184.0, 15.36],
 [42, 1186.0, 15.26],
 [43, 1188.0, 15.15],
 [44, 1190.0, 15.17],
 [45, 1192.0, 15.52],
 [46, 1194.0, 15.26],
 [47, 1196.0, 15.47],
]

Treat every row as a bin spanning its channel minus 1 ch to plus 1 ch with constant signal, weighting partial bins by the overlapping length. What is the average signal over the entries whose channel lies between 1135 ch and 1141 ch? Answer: 15.3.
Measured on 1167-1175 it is 15.1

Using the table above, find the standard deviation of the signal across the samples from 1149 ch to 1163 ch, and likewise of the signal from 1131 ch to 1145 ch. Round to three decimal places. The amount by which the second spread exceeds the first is 0.003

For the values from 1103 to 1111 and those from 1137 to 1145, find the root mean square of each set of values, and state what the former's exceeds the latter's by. -0.16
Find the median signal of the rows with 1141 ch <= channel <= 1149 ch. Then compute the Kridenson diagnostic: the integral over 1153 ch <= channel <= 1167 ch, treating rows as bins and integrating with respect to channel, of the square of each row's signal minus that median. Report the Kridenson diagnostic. 0.29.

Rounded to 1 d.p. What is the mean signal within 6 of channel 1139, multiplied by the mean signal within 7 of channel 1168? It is 229.8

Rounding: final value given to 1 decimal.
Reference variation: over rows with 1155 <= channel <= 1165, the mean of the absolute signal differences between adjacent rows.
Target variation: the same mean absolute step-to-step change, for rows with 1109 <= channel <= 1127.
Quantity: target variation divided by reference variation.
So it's 1.1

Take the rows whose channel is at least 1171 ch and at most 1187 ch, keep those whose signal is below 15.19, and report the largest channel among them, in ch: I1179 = 1182.0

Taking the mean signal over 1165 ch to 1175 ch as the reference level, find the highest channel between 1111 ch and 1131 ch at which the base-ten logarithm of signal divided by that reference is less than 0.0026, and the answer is 1130.0 ch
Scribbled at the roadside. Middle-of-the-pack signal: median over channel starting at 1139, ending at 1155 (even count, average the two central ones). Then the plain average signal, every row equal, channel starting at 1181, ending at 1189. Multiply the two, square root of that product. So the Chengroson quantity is 15.2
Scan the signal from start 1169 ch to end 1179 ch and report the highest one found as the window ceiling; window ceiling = 15.31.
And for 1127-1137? 15.29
